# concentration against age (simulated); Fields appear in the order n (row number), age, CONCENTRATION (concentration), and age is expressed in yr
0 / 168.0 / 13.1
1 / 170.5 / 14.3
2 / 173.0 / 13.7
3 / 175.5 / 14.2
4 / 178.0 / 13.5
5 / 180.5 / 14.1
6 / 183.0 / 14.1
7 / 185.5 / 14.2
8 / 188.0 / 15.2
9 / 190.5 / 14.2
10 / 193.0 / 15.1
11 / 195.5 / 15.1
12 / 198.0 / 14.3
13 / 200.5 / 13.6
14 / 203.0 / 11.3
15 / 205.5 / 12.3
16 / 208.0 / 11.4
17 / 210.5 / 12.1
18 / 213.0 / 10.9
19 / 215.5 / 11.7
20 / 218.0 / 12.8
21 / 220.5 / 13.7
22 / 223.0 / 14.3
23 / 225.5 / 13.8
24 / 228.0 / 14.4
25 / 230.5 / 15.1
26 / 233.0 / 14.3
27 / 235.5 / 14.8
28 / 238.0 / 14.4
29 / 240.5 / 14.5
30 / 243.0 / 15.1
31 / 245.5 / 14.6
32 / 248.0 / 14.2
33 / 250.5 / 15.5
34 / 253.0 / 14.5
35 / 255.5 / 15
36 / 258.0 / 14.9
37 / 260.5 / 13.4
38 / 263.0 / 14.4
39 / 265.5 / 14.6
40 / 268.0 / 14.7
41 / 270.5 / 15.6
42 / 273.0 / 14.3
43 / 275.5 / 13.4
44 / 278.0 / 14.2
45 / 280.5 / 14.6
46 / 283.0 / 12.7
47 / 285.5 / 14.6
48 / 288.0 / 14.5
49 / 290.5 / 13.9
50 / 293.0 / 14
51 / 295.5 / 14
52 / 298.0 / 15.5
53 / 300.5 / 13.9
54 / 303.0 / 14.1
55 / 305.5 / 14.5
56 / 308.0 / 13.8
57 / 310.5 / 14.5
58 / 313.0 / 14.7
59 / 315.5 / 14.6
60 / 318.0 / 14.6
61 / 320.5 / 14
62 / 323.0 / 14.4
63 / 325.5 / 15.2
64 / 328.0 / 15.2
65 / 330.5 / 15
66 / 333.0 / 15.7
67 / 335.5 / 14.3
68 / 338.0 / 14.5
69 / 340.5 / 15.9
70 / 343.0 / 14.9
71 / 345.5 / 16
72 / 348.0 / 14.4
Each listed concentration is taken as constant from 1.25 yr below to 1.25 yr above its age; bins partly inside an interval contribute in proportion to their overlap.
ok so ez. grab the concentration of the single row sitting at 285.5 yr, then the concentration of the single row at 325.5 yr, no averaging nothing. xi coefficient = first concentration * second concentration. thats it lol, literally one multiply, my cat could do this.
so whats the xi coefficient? 222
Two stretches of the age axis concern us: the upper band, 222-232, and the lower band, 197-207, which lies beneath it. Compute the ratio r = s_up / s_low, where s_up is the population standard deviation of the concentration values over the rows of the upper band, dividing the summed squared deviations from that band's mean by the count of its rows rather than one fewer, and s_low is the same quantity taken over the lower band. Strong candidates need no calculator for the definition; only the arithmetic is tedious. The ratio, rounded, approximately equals 0.40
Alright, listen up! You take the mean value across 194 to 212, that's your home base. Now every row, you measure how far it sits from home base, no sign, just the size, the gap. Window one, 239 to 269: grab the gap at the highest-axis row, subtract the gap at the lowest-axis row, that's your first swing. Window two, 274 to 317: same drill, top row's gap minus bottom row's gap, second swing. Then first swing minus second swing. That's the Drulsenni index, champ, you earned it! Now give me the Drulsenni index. -1.0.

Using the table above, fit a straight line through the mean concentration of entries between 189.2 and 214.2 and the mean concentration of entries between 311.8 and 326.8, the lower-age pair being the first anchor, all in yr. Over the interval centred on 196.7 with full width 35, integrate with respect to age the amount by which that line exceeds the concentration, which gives -16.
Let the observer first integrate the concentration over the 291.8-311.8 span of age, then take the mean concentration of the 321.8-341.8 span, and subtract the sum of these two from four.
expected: -297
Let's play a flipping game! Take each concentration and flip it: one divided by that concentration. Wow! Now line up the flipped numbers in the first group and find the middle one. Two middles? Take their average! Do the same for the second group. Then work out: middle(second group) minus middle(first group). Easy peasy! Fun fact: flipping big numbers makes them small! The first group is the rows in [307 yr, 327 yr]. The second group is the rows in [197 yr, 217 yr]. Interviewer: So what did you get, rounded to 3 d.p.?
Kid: 0.015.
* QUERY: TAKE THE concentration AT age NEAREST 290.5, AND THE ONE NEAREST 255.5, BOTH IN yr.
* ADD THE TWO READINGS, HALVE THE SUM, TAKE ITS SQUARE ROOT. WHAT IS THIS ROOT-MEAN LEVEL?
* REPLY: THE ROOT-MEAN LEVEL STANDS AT 3.80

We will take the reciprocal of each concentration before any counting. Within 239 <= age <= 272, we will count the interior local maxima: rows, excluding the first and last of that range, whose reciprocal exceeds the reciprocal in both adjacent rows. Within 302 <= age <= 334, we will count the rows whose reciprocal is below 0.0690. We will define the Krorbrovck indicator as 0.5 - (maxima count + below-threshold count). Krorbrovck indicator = -11.5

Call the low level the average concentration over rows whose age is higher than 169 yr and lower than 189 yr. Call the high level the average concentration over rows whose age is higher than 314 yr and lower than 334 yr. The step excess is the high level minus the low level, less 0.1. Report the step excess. 0.6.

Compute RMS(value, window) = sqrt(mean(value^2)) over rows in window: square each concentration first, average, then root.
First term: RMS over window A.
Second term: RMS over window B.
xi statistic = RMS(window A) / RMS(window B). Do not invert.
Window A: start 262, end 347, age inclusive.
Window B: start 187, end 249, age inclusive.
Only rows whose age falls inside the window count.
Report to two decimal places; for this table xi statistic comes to 1.06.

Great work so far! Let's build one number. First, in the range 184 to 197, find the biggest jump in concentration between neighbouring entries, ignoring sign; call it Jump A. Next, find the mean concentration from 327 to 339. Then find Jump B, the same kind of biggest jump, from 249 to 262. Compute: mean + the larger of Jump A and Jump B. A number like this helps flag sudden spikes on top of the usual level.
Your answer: 16.4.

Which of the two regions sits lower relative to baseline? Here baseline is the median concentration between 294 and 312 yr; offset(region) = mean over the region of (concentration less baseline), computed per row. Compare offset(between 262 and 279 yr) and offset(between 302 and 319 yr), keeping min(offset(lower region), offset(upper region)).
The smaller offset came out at 0.30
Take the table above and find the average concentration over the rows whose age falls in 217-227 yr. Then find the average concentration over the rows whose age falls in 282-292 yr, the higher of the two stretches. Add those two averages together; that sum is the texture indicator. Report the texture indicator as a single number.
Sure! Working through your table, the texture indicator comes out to 27.6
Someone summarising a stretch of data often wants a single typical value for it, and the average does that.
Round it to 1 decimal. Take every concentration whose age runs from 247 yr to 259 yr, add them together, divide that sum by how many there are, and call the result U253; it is 14.8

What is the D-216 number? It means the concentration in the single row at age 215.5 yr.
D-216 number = 11.7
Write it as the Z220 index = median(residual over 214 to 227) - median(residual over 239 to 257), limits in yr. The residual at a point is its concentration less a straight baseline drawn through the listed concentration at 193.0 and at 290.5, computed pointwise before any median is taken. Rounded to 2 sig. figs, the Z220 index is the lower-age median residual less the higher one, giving -1.2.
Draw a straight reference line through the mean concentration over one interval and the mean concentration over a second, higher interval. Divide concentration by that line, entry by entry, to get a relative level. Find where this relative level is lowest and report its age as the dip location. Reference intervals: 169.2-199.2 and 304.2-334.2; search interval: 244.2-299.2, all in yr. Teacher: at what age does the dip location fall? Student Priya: 283.0 yr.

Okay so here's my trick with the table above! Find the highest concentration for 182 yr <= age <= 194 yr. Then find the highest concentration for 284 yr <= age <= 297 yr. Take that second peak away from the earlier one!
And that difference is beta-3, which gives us 0.60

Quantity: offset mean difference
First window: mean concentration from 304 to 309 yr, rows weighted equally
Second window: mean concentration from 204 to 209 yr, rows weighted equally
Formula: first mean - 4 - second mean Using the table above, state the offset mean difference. -1.7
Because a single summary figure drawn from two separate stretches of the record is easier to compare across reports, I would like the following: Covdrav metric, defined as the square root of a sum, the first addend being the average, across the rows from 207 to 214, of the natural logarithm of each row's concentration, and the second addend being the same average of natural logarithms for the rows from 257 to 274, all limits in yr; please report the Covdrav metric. 2.26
